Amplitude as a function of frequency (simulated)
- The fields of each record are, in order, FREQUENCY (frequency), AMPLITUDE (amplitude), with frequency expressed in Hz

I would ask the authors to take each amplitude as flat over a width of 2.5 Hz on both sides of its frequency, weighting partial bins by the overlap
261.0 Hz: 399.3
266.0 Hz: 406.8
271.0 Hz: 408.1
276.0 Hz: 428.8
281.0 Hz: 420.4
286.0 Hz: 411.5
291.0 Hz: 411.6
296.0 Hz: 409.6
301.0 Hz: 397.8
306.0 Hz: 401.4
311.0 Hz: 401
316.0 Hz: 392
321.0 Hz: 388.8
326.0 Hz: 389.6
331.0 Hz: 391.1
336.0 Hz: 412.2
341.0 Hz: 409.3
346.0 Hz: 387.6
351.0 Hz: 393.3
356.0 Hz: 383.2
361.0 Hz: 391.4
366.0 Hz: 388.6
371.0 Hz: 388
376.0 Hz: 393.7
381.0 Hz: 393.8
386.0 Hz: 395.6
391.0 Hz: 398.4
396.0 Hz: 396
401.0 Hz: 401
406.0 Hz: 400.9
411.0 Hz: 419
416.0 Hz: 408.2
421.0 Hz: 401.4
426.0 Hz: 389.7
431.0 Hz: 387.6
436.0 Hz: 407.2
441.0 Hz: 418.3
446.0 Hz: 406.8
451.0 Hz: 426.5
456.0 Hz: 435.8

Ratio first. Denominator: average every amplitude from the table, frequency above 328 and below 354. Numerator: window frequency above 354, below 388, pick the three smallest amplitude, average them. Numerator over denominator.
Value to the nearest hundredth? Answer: 0.97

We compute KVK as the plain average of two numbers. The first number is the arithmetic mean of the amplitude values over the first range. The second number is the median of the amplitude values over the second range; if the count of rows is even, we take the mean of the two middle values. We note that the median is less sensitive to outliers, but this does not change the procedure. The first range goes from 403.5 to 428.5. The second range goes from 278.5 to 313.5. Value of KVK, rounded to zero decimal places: 407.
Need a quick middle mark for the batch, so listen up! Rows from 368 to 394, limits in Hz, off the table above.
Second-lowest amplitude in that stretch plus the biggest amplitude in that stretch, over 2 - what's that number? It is 396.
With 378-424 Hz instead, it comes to 407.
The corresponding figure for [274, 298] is 420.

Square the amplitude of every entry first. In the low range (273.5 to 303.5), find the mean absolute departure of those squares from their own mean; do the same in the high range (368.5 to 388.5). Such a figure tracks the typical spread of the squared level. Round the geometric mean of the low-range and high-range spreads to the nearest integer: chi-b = 3423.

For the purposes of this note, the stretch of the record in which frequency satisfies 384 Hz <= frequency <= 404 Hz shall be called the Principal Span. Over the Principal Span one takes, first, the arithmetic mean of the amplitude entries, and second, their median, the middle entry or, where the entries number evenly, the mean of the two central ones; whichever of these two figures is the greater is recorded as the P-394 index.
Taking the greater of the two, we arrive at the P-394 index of 398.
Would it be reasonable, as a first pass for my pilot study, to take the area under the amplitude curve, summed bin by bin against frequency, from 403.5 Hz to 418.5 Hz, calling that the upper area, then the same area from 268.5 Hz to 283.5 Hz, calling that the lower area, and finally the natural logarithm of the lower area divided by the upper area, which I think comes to 0.023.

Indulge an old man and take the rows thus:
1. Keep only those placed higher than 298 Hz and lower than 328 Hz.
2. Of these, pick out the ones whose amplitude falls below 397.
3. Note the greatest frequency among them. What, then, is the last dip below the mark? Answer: 326.0 Hz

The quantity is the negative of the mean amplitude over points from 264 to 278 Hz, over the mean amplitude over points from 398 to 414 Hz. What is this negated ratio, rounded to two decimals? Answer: -1.02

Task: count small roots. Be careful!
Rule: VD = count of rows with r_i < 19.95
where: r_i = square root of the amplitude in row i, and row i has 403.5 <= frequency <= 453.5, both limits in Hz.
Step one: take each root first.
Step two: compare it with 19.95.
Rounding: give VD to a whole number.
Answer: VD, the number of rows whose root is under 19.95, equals 2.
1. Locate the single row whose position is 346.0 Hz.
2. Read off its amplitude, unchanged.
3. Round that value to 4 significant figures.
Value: 387.6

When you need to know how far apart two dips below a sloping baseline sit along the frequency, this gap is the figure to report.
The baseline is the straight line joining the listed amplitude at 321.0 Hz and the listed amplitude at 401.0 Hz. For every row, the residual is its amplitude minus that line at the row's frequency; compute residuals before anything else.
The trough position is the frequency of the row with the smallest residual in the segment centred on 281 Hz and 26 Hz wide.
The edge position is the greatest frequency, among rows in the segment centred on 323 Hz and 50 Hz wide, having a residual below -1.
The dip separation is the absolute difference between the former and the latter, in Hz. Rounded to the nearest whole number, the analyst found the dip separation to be 75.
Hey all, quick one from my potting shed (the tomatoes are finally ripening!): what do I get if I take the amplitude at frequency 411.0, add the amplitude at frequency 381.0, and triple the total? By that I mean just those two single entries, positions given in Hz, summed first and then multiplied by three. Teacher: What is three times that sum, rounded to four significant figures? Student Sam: 2438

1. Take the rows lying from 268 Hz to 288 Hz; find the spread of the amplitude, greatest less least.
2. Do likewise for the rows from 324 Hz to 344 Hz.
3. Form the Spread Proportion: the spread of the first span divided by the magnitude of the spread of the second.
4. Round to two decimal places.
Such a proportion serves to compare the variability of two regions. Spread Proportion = 0.92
